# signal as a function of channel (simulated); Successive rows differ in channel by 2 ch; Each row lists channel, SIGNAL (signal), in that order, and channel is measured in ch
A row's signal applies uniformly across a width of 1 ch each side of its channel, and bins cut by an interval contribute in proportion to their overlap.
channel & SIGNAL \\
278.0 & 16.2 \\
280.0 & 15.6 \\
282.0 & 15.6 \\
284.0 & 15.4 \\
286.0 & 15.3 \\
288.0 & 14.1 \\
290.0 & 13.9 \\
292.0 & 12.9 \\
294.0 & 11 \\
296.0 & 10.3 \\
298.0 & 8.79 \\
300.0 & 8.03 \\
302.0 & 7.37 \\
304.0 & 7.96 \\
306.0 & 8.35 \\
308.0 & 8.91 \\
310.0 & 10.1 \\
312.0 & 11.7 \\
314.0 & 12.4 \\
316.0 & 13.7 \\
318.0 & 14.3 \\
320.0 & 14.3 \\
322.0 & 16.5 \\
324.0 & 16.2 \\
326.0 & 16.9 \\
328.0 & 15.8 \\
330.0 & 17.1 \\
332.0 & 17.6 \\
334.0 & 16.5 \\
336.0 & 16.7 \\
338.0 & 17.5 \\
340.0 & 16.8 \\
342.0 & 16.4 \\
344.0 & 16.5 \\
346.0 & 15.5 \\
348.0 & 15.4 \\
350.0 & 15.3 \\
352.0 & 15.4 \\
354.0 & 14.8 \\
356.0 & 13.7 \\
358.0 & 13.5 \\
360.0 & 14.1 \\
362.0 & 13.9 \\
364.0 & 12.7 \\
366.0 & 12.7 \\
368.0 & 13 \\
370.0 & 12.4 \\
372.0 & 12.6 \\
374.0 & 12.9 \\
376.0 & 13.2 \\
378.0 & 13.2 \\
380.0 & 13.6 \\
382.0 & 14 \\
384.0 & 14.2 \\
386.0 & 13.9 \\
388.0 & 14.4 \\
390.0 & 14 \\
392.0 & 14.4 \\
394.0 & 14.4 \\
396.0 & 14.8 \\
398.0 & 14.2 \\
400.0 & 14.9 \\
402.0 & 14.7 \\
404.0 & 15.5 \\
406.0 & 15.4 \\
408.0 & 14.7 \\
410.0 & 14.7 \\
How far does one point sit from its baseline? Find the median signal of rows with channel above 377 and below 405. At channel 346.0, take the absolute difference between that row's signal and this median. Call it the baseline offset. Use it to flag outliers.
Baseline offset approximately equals 1.2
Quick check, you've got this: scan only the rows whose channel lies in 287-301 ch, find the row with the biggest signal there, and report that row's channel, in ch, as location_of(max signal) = 288.0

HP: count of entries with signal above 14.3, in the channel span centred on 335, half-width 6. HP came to 6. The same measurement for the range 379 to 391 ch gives 1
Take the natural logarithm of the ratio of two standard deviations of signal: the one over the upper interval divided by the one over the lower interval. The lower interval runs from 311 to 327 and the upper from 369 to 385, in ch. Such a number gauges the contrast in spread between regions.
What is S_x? -1.1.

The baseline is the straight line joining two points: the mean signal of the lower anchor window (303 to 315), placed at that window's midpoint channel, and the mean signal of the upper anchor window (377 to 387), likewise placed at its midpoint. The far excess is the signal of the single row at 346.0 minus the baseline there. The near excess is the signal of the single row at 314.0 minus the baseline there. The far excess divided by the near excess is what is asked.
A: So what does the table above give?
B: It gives 1.6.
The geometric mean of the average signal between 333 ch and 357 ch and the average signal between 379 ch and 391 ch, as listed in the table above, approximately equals 14.92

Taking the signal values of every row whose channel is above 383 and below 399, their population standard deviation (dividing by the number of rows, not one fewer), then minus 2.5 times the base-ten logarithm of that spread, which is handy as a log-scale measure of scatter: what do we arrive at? 1.5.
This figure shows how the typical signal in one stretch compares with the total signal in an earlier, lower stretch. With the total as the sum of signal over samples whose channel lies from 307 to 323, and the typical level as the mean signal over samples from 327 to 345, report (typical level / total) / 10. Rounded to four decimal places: 0.0165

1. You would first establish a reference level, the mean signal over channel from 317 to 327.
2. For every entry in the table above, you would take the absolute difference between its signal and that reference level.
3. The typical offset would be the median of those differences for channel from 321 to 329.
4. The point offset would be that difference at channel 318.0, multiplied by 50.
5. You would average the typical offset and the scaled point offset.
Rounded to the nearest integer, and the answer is 34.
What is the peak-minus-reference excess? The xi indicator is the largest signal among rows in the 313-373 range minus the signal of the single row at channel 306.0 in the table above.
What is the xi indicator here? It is 9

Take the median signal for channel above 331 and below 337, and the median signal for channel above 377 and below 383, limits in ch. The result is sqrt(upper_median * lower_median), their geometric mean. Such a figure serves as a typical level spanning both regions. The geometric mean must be 15.1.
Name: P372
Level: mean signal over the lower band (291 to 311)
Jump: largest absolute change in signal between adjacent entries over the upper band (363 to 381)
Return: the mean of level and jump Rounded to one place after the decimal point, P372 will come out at 5.0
